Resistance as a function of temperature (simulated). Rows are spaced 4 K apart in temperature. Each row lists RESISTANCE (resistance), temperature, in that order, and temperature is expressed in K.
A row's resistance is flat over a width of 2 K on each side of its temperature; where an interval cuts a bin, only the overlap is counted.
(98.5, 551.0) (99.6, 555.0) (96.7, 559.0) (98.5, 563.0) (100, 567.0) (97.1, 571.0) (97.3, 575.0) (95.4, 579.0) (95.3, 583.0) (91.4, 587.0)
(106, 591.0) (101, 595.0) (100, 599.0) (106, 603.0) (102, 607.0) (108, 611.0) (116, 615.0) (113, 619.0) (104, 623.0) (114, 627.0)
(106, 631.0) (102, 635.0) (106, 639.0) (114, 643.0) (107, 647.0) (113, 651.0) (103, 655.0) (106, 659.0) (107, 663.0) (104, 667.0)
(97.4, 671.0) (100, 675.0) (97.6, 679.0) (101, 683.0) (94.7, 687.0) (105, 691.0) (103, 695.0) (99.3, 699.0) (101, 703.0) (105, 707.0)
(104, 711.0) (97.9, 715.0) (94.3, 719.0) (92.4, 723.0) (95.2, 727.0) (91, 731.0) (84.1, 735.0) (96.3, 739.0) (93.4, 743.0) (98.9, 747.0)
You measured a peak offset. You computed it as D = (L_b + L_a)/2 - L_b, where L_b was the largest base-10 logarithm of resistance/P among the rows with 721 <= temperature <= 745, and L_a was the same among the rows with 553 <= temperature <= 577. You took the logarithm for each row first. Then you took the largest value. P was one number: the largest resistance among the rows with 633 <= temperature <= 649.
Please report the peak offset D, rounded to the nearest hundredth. 0.01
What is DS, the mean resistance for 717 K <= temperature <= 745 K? 92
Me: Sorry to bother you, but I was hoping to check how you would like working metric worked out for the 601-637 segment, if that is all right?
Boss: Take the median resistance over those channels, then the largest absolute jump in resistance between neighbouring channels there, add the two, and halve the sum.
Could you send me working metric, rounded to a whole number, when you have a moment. 58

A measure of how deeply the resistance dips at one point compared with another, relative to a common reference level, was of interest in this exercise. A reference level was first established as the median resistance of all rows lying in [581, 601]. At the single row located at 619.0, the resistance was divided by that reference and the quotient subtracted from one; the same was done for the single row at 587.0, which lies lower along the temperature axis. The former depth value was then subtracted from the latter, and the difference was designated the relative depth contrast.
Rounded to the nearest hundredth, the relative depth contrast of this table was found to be 0.22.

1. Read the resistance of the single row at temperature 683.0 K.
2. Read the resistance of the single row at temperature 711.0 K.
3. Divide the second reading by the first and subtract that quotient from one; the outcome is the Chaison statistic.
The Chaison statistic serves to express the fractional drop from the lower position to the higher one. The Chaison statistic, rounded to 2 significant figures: -0.030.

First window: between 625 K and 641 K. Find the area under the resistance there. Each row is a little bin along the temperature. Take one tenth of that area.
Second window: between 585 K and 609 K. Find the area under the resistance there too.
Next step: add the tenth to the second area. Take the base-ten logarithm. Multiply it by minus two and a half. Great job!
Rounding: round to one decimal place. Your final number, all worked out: -8.5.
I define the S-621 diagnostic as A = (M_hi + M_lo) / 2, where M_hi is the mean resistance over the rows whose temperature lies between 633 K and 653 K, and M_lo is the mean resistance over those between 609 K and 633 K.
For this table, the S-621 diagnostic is 109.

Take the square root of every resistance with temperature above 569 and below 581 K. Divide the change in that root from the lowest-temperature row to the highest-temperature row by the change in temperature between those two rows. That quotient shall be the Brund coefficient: -0.011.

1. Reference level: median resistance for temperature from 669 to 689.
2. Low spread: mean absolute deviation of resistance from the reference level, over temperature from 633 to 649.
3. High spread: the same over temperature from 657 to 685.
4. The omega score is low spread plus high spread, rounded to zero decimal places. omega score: 14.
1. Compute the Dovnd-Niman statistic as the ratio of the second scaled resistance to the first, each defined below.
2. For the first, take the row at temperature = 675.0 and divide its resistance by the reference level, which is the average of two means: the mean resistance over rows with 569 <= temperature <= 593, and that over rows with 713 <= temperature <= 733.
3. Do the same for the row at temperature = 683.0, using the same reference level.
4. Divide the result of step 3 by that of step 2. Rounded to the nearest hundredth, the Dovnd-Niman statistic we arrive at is 1.01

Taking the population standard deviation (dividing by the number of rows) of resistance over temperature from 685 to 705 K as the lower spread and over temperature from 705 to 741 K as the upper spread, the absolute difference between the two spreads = 2.5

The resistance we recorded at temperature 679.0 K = 97.6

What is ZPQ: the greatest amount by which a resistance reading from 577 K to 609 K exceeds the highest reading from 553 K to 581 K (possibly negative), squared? 36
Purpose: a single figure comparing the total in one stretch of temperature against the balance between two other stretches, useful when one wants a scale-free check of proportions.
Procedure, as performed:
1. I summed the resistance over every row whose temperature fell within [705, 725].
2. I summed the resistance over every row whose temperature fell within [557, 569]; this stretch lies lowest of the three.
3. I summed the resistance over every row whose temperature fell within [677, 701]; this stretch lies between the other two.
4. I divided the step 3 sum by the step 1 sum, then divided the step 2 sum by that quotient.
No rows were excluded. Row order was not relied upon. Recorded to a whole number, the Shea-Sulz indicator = 243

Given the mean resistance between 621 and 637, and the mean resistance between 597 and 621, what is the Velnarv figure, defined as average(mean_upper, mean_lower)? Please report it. 107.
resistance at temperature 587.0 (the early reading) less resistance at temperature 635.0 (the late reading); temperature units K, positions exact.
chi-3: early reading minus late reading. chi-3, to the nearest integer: -11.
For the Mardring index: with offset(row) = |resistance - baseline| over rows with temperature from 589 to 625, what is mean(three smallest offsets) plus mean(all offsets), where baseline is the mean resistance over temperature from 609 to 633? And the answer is 8.9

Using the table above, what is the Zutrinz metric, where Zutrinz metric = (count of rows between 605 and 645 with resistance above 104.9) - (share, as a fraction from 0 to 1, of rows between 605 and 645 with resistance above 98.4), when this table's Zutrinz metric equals 6.0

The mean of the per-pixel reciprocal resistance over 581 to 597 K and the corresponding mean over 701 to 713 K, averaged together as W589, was 0.0099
